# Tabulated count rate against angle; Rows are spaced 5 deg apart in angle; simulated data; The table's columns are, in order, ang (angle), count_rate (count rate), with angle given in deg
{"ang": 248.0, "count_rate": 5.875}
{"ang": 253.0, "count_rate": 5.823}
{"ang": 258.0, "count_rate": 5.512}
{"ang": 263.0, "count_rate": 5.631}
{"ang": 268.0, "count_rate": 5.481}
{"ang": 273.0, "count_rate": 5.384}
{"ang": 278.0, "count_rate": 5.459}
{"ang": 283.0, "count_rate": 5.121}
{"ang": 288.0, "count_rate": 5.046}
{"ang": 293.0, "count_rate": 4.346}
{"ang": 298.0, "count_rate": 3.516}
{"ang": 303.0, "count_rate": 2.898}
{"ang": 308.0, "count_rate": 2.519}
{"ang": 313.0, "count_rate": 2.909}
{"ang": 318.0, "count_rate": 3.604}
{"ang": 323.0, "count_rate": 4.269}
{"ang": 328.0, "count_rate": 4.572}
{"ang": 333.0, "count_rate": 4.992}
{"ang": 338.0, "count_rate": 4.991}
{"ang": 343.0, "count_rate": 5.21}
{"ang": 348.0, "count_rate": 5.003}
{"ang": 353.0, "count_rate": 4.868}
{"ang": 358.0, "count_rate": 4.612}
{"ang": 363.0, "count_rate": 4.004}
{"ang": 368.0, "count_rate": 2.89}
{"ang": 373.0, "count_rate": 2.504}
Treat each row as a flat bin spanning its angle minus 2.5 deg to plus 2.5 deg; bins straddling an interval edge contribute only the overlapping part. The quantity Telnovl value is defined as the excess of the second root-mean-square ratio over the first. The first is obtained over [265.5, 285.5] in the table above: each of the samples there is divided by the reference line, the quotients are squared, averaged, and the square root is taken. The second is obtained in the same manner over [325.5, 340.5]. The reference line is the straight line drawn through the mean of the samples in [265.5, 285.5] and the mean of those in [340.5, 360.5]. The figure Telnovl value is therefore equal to 0.0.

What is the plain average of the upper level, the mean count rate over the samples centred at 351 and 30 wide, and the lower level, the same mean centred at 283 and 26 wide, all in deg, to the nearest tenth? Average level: 4.9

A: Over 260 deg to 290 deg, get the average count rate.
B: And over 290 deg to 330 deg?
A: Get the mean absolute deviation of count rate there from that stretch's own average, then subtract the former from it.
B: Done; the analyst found -4.7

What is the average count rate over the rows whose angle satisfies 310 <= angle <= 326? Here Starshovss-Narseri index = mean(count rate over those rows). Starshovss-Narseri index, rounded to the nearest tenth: 3.6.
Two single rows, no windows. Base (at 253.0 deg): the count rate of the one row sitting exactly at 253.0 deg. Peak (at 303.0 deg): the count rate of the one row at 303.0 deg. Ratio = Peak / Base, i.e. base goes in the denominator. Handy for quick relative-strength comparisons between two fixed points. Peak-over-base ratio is 0.5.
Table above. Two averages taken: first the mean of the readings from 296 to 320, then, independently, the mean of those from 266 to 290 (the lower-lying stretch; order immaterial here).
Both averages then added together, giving 8.4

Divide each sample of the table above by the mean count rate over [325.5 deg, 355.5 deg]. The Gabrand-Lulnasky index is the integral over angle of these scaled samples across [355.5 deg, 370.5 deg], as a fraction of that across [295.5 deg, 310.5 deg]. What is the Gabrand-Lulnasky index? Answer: 1.3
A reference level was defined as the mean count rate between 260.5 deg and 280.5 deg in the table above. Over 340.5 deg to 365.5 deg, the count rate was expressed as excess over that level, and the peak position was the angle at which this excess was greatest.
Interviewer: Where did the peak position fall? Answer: 343.0 deg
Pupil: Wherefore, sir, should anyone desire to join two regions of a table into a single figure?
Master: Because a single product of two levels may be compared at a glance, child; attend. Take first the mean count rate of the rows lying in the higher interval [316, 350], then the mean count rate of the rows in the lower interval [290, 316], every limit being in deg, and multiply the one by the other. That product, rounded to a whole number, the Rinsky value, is 15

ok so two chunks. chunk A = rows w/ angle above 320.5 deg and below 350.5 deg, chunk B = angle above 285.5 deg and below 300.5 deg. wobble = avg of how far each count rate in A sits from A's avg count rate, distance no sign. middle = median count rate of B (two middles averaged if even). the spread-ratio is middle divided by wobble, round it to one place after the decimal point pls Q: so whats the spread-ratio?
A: 15.6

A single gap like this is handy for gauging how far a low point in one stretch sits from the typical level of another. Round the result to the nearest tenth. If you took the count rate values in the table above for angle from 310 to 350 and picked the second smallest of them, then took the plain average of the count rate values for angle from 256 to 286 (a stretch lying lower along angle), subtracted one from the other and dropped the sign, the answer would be 1.8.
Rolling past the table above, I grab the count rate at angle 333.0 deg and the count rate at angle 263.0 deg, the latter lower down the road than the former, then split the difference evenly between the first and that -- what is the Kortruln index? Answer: 5.31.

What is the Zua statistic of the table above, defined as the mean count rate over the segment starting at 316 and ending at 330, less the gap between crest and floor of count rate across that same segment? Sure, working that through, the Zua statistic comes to 3.2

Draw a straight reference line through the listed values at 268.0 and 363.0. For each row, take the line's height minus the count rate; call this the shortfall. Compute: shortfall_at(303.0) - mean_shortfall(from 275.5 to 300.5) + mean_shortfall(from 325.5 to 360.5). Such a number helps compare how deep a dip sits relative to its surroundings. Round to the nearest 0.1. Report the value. 1.0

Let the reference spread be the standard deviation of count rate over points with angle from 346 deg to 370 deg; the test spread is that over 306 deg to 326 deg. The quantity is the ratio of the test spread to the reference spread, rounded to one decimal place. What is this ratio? 0.9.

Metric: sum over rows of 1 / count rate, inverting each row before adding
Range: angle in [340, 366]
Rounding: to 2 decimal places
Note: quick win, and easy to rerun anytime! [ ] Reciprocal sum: 1.06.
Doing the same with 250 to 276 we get 0.90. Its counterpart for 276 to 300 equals 1.09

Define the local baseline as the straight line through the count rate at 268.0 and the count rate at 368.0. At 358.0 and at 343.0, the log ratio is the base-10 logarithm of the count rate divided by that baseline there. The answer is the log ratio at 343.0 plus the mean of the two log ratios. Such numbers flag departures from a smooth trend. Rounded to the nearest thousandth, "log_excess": 0.335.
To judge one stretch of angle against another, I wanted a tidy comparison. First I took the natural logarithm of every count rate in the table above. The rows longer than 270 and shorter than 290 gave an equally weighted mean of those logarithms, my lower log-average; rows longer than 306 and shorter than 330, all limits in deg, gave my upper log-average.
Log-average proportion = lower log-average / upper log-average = 1.3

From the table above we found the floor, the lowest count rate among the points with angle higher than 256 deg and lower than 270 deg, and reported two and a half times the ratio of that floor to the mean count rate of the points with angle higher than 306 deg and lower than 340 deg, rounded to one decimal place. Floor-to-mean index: 3.4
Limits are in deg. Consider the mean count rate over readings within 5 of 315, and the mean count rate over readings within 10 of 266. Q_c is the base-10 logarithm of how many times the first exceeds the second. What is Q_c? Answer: -0.23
